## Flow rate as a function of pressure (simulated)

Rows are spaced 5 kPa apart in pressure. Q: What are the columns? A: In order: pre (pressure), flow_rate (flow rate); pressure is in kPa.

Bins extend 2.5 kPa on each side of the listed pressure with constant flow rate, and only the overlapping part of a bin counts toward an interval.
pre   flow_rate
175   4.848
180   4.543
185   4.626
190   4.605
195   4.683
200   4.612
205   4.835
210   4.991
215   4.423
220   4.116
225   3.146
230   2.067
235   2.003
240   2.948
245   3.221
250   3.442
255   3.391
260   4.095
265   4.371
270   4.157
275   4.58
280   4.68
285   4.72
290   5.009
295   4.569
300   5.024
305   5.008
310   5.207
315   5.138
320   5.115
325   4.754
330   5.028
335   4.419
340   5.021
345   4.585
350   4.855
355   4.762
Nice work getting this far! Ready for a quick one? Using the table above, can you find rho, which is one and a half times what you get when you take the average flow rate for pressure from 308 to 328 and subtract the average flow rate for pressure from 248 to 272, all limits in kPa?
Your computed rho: 1.7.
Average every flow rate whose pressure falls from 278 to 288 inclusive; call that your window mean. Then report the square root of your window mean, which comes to 2.17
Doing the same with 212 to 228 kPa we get 1.97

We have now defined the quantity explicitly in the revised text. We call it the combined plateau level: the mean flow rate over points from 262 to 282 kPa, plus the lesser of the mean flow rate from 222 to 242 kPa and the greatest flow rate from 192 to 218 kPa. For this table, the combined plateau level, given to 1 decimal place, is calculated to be 7.0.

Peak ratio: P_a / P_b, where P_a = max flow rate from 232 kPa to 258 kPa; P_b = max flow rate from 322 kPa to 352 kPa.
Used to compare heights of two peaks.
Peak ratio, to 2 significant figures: 0.68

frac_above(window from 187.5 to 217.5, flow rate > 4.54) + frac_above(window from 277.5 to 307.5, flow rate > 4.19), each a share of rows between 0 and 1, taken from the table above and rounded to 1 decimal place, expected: 1.8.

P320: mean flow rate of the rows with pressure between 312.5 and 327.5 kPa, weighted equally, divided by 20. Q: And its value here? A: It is 0.25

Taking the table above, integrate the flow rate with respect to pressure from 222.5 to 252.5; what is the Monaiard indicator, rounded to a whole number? 84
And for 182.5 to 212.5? 142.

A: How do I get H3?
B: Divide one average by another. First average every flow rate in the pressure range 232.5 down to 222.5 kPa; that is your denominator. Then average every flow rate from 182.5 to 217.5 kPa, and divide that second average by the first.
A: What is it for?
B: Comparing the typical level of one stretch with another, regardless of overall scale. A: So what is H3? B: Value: 1.8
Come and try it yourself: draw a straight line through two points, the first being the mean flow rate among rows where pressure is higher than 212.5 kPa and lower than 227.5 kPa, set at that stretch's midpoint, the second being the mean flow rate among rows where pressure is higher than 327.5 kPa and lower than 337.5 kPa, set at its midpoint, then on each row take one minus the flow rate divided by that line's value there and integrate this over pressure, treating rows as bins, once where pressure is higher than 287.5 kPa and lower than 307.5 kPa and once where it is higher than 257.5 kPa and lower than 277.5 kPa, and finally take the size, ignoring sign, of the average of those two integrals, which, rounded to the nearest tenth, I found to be 1.1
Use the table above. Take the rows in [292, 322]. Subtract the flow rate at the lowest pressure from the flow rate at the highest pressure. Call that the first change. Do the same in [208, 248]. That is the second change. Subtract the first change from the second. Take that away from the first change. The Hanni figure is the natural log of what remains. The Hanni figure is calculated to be 1.1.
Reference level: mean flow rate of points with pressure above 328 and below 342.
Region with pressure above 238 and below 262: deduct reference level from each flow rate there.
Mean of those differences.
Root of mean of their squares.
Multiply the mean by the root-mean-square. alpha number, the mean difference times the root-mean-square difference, -2.0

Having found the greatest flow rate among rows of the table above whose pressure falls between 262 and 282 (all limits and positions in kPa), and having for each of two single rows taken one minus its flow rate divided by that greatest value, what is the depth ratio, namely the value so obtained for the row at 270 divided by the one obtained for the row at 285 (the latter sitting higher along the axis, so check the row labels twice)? -13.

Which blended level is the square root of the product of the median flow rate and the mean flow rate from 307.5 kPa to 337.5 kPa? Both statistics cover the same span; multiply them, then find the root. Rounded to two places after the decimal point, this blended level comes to 5.01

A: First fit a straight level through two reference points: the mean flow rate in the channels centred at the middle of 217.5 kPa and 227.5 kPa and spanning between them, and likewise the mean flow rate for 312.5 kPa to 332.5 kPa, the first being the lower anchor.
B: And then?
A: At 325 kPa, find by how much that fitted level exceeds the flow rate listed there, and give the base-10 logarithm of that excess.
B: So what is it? -0.54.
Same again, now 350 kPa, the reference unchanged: -0.27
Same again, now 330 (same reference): -1.08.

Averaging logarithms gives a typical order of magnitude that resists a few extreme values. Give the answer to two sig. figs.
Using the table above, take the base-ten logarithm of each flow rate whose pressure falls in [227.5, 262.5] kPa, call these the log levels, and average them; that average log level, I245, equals 0.47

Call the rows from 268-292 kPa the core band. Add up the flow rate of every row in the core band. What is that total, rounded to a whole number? 23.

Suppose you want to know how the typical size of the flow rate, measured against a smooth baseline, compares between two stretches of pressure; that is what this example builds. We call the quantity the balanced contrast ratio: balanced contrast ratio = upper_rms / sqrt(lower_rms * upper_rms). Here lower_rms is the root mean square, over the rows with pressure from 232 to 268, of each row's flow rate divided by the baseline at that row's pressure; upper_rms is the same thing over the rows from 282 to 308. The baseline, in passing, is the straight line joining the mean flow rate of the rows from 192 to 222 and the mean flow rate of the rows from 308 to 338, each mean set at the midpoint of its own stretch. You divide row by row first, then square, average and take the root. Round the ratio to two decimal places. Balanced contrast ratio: 1.18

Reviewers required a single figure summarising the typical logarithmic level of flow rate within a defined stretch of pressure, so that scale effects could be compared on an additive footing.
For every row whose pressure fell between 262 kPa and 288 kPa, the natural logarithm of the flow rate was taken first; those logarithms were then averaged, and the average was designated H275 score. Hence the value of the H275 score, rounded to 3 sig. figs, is 1.50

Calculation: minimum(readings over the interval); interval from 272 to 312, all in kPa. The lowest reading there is 4.569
